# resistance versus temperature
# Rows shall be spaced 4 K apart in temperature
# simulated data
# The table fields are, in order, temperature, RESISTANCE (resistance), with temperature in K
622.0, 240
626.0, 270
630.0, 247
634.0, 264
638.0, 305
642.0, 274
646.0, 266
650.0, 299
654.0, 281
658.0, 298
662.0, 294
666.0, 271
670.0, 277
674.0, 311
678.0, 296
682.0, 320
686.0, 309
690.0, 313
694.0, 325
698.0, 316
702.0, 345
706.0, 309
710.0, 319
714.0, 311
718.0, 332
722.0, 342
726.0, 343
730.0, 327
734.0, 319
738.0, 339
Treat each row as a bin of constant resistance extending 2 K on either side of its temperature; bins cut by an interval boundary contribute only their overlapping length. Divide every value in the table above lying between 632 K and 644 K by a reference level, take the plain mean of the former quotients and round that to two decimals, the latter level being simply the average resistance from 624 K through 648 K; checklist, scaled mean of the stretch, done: 1.04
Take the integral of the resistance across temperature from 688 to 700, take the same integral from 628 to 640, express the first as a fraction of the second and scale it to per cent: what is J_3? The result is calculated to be 117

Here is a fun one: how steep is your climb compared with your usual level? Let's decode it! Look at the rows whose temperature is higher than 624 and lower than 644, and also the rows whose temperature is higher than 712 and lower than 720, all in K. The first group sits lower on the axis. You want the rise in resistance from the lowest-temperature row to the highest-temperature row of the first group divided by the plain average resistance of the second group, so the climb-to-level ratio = 0.012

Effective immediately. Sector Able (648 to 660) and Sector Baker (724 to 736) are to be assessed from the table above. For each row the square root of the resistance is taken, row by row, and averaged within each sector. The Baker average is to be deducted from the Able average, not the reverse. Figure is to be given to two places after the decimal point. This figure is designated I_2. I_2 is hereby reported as -1.05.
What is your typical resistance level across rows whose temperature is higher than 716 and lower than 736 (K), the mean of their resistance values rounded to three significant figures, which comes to 333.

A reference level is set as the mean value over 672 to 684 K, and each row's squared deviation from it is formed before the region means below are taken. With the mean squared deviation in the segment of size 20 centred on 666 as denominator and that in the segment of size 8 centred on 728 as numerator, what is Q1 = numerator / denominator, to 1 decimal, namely 1.3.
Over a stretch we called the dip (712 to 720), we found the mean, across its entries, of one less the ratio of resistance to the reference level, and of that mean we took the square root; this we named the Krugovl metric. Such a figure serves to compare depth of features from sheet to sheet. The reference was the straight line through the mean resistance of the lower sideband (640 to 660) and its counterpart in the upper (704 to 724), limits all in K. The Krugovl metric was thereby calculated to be 0.09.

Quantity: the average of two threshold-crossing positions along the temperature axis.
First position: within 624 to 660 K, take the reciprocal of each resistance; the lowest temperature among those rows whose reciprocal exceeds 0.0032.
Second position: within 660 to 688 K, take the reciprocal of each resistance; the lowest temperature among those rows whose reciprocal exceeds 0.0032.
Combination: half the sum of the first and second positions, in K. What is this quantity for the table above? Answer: 644 K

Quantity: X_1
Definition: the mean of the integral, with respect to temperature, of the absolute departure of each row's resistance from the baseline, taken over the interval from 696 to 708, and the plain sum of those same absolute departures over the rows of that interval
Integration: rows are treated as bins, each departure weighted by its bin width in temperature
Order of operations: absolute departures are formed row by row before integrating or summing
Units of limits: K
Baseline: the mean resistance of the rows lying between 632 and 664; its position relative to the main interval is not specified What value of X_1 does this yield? 287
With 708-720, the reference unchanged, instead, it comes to 267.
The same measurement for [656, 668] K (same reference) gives 90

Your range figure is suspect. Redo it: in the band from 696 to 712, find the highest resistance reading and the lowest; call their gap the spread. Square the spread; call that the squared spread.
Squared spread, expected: 1296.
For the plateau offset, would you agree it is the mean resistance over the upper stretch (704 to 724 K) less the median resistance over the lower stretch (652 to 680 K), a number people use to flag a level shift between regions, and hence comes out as 29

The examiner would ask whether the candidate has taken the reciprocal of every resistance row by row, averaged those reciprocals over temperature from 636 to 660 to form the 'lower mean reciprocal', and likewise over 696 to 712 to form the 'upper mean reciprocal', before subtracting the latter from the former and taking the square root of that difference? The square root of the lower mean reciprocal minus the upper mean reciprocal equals 0.0196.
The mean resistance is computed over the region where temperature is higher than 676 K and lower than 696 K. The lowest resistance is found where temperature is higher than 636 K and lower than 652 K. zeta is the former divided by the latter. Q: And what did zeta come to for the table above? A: 1.18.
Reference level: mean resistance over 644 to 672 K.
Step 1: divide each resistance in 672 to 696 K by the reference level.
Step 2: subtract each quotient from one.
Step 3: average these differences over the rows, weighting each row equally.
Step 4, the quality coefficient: -0.10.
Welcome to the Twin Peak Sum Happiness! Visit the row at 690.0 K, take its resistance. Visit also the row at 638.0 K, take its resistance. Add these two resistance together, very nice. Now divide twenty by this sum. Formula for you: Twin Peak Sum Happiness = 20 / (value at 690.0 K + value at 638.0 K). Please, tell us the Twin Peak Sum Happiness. 0.0324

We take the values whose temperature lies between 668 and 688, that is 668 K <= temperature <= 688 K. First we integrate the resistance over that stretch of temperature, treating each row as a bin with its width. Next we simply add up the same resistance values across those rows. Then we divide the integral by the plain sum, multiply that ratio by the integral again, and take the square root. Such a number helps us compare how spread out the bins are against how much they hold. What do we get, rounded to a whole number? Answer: 156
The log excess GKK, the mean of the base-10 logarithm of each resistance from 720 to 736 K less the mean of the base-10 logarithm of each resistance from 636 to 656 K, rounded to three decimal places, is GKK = 0.068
